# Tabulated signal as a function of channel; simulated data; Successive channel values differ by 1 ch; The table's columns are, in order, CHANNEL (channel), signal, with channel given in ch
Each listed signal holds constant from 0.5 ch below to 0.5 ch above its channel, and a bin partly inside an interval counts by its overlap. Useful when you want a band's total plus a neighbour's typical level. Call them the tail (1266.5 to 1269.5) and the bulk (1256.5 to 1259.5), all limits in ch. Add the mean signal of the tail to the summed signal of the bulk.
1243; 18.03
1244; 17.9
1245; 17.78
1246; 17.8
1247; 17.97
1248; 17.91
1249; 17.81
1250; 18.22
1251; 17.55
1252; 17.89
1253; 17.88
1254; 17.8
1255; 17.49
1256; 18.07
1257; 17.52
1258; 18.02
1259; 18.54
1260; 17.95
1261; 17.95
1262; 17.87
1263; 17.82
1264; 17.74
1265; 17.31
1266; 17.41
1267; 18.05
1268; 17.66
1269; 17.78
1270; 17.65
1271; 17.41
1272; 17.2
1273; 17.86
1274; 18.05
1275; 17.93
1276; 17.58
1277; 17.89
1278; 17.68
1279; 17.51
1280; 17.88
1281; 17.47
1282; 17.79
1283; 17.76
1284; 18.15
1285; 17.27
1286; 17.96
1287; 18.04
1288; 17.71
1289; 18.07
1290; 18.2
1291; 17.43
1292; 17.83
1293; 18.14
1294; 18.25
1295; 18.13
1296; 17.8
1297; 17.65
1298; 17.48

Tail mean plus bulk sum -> 71.9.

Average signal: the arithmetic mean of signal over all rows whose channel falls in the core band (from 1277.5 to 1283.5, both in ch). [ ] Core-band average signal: 17.68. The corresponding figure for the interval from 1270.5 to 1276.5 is 17.67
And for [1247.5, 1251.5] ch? 17.87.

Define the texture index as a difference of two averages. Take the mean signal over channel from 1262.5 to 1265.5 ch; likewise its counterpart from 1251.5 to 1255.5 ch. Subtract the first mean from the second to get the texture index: 0.14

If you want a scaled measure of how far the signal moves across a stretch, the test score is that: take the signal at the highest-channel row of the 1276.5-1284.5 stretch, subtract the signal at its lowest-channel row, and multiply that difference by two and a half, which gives 0.65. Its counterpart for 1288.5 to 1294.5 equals 0.45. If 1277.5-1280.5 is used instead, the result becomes 0.50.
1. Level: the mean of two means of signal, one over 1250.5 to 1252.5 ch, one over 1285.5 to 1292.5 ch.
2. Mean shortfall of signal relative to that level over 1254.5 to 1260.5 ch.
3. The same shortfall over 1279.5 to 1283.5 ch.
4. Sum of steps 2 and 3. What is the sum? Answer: 0.0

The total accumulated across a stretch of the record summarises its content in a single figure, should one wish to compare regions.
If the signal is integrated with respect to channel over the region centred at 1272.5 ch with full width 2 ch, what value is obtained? 35.1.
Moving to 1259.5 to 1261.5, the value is 35.9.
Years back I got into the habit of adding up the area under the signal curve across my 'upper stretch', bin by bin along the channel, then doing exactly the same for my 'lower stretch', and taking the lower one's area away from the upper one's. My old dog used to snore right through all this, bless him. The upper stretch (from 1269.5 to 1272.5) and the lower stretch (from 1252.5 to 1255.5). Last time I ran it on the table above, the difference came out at -0.91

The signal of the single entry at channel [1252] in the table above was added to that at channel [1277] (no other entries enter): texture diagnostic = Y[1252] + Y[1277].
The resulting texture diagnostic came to 35.78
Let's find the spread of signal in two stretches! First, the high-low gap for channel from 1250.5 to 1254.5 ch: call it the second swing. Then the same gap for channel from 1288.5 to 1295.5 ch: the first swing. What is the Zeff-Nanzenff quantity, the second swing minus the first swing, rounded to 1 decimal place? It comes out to -0.5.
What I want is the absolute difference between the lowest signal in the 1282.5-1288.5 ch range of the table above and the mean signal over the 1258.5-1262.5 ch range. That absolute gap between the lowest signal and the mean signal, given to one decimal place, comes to 0.8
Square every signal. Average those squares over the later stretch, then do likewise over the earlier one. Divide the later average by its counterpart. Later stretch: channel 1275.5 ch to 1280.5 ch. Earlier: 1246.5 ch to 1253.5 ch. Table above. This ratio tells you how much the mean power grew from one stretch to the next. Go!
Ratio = 0.98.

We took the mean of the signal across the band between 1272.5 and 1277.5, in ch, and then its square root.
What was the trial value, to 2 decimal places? 4.23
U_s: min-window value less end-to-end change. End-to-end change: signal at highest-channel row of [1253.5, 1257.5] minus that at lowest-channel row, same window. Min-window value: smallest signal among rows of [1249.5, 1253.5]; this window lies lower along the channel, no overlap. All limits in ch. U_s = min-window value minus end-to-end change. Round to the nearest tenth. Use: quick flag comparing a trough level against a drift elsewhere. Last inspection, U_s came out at 17.8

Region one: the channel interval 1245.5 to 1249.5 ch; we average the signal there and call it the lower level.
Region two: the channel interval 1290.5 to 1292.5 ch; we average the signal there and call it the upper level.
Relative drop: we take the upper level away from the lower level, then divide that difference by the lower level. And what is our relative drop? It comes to 0.014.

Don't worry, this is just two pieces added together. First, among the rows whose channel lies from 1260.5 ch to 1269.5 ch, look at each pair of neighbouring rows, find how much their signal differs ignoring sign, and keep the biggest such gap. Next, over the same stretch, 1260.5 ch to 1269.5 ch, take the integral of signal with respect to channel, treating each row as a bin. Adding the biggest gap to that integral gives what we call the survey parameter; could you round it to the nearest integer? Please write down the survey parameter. 160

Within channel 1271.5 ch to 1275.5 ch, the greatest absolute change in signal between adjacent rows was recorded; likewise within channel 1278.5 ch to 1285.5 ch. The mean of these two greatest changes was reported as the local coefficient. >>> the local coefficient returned 0.77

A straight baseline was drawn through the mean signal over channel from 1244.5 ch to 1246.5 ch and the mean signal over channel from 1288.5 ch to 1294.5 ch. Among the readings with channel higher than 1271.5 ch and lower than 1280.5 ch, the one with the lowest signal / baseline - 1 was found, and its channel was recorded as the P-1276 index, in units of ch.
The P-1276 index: 1272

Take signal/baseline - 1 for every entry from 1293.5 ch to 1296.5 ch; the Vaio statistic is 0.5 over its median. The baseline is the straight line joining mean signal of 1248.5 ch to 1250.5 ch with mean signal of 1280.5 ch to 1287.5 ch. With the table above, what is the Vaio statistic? 21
